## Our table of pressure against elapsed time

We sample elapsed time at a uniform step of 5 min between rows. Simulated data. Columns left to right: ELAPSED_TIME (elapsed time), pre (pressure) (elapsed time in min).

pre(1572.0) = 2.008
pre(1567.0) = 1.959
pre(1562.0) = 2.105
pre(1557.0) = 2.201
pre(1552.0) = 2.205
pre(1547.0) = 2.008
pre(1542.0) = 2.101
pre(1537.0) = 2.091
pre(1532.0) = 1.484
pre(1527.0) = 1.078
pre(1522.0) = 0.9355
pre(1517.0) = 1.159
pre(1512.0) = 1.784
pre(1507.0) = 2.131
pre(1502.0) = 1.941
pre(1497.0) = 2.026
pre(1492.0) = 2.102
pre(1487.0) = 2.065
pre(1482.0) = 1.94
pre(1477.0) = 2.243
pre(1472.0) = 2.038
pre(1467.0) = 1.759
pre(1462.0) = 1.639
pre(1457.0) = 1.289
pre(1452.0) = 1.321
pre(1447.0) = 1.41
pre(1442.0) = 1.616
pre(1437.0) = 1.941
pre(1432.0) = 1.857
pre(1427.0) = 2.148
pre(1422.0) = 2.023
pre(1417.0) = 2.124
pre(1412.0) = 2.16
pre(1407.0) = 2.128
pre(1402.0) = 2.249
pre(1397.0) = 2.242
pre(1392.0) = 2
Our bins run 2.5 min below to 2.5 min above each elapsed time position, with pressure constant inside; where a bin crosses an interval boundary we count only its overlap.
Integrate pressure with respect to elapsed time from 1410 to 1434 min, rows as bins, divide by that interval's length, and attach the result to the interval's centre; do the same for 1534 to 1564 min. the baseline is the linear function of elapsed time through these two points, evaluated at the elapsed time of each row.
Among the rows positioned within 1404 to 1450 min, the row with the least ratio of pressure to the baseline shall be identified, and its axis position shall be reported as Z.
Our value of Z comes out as 1447.0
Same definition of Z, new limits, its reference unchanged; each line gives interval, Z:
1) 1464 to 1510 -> 1467.0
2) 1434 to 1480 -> 1457.0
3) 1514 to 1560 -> 1522.0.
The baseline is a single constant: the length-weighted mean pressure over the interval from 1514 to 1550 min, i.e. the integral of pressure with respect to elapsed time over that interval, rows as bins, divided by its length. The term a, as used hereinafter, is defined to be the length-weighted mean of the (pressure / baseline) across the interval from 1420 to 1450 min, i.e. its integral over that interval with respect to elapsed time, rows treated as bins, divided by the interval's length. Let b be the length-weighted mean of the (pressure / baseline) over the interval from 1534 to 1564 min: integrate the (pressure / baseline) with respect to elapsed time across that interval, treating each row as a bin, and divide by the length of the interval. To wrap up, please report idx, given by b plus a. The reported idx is 2.51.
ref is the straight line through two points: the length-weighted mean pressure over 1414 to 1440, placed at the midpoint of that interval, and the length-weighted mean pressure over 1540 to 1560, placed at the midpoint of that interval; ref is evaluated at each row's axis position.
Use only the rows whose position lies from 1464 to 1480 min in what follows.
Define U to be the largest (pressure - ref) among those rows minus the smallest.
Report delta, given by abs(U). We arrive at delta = 0.5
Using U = 0.5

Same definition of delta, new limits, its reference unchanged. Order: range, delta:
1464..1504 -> 0.5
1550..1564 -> 0.1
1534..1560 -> 0.2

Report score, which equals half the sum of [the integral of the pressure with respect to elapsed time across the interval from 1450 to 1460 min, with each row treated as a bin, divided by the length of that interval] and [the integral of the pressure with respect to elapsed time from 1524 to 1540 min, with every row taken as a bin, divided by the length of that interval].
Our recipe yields 1.43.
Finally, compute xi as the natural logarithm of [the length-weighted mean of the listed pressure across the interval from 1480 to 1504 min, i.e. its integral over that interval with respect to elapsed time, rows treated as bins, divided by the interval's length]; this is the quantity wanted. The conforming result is 0.70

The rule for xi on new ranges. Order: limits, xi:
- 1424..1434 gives 0.70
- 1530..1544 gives 0.64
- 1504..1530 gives 0.36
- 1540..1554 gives 0.74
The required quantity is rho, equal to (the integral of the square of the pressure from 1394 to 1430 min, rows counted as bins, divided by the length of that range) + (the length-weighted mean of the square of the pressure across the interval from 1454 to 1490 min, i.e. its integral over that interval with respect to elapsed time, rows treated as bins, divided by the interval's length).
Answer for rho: 8.13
